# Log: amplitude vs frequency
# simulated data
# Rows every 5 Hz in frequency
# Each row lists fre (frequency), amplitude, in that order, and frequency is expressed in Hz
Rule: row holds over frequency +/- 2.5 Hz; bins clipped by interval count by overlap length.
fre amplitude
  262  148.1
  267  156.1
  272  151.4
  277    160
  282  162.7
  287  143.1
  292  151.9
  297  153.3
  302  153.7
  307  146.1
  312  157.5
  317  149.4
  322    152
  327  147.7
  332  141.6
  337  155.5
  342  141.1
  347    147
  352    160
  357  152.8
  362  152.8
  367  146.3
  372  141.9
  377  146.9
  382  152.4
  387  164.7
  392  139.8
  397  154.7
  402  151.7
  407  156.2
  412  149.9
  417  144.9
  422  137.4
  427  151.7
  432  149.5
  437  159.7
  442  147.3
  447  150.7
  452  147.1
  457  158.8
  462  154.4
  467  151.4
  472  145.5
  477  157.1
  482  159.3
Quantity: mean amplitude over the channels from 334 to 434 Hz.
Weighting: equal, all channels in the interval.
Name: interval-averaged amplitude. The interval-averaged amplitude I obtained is 150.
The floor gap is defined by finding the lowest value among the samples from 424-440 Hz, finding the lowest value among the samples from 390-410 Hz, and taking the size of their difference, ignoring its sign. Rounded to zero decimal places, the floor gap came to 10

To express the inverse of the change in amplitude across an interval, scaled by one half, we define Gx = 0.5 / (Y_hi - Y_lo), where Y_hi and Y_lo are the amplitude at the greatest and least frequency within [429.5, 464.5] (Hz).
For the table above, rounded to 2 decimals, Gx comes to 0.10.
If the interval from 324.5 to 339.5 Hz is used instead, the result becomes 0.06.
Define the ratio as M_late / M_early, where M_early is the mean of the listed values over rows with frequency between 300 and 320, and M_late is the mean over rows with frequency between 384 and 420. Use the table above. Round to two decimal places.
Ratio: 1.00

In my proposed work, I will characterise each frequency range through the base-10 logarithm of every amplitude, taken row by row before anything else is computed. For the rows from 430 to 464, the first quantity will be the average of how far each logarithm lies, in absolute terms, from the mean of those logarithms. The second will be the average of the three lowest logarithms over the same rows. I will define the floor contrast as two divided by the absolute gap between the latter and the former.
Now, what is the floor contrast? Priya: 0.927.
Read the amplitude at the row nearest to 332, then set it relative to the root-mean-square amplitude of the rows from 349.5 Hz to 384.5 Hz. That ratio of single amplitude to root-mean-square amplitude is 0.94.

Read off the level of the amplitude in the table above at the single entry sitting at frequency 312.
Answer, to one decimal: 157.5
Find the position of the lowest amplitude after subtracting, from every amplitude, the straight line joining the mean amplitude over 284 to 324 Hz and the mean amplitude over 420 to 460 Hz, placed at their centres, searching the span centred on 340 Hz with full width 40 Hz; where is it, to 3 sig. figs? 342 Hz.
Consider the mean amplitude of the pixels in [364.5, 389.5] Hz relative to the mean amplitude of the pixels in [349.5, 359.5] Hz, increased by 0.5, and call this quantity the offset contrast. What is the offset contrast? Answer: 1.46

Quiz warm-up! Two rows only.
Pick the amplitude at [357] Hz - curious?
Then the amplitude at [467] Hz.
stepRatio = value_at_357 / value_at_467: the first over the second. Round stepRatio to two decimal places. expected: 1.01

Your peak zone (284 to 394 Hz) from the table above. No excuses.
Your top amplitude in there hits 164.7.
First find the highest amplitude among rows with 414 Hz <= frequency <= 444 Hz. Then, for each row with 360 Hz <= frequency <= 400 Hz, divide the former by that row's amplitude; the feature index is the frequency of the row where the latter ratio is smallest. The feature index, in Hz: 387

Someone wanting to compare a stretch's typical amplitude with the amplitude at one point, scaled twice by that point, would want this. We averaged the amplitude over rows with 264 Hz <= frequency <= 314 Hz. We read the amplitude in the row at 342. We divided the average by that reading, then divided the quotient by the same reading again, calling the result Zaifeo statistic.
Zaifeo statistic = 0.0077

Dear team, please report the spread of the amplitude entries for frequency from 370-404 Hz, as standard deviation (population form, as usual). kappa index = 7.8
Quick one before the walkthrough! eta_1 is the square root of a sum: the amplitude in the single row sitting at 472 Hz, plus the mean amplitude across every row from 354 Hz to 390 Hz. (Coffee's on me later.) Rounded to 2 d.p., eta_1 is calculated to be 17.22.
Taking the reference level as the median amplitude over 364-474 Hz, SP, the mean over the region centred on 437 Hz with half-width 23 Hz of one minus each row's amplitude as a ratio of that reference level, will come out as 0.004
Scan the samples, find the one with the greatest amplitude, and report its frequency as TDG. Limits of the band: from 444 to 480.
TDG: 457 Hz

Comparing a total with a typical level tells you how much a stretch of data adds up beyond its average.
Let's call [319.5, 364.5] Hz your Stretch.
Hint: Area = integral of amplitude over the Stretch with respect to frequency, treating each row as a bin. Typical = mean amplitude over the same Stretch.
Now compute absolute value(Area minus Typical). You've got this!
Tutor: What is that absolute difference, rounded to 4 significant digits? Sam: 6602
